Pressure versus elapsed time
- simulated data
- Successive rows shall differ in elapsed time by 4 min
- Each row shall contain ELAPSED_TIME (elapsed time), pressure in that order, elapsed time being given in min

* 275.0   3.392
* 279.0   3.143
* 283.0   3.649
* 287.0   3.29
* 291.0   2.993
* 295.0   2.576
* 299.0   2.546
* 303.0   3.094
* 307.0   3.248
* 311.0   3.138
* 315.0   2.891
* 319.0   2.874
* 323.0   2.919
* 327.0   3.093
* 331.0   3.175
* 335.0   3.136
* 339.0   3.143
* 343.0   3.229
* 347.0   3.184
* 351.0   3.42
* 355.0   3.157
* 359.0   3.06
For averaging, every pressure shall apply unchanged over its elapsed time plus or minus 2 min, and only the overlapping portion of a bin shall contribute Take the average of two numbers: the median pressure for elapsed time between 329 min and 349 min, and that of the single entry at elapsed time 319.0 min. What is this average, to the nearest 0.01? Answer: 3.02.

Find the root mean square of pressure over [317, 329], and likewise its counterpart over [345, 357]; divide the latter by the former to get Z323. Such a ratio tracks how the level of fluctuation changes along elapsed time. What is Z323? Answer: 1.10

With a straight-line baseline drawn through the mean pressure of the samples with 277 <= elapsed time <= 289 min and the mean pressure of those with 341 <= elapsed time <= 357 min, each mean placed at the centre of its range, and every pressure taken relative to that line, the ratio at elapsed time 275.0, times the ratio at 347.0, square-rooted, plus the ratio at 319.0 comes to 1.86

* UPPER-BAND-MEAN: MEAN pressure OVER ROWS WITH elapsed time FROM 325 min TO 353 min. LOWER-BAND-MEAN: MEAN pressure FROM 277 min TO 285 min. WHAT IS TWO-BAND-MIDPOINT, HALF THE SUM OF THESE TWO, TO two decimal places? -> 3.30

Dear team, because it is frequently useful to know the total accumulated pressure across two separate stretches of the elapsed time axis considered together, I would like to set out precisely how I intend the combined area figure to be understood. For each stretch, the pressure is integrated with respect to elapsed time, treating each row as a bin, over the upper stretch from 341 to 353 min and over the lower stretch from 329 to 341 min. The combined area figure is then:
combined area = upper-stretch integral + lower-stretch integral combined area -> 77.1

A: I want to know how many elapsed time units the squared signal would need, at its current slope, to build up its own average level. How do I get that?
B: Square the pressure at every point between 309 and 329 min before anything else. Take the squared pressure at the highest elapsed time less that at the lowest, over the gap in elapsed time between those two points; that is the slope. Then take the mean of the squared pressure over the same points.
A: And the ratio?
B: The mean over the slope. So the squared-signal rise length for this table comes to -508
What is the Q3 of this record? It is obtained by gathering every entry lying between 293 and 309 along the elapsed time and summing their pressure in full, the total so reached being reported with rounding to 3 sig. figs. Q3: 11.5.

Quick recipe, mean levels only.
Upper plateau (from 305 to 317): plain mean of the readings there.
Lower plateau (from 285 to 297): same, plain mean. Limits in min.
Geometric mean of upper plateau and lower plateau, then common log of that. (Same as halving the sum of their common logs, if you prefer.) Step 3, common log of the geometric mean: 0.480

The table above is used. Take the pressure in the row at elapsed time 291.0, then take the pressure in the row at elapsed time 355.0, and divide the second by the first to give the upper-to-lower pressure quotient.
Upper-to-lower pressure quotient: 1.05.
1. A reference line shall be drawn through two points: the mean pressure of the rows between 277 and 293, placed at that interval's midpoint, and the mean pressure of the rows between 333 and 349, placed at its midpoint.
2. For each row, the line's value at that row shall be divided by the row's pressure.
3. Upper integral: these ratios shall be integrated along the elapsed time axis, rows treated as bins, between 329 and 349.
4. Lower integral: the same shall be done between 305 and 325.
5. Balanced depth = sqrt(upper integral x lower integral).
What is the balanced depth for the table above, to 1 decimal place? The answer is 20.7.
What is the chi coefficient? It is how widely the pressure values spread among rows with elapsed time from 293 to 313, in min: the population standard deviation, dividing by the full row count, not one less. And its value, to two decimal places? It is 0.30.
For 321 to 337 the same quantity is 0.10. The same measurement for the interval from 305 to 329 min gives 0.14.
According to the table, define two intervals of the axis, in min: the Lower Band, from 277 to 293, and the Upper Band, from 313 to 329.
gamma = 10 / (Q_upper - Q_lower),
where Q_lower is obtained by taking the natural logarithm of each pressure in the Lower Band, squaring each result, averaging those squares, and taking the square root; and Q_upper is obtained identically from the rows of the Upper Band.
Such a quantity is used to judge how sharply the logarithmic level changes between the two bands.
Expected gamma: -96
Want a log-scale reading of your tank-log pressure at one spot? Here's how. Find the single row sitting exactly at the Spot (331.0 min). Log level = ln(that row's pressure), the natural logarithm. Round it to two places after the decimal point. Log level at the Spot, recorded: 1.16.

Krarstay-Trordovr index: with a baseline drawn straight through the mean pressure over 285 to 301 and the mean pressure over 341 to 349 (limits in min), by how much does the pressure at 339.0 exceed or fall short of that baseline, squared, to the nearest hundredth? 0.00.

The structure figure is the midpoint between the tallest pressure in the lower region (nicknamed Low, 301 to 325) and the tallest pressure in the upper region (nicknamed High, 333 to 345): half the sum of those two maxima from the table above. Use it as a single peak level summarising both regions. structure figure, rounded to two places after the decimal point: 3.24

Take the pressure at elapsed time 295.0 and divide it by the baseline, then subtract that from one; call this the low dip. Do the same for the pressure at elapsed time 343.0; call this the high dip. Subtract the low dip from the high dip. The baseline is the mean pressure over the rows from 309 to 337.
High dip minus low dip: -0.22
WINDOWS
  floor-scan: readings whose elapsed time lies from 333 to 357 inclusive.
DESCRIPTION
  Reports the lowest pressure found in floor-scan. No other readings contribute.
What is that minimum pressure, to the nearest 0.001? 3.136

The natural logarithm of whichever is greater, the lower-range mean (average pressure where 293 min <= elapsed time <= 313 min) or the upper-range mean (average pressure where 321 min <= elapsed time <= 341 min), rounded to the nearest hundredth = 1.13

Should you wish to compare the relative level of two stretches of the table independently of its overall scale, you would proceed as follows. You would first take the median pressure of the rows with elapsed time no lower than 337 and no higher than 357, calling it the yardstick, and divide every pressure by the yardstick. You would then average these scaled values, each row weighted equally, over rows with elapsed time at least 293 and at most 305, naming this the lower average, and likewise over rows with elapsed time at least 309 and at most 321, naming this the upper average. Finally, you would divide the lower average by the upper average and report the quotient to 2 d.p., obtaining 0.92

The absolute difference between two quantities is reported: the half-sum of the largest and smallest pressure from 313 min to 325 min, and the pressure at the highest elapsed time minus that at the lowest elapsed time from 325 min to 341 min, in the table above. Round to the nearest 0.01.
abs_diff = 2.85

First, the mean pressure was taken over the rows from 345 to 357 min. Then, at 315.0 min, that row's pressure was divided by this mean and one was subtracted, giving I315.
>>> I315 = -0.111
